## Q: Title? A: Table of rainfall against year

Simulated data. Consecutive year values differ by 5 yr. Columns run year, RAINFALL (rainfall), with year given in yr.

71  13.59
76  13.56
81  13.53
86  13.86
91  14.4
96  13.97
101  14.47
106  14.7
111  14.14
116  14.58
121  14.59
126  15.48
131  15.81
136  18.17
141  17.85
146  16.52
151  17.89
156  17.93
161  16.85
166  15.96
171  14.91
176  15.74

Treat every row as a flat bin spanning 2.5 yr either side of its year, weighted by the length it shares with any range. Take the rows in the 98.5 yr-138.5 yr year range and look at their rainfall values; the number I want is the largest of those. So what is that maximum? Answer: 18.17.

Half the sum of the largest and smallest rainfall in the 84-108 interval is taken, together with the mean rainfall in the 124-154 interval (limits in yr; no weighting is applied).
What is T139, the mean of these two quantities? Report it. 15.6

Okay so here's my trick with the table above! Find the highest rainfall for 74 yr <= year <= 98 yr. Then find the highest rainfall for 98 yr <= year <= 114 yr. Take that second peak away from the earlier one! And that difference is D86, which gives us -0.3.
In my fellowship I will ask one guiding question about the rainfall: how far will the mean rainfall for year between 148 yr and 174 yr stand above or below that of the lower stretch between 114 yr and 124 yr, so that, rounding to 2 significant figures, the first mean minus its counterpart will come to 2.1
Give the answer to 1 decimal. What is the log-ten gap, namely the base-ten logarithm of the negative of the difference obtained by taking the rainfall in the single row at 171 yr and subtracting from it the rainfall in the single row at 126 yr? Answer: -0.2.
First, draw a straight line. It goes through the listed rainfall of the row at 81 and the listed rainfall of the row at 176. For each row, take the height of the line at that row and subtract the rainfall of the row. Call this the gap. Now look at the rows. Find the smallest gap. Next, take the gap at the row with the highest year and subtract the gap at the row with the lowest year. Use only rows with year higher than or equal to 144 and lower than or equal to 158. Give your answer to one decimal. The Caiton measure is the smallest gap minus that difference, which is -1.6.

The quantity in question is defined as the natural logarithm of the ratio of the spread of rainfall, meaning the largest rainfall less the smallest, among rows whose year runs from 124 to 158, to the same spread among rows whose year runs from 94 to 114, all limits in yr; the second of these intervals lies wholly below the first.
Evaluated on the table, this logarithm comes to 1.3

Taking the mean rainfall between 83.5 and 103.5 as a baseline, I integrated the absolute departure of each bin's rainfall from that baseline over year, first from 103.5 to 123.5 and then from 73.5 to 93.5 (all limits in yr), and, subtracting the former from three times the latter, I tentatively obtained 20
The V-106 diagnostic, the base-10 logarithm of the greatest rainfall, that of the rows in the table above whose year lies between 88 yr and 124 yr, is 1.17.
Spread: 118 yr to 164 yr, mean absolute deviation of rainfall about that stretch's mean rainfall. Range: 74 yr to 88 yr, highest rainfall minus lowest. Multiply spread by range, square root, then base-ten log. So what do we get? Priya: -0.23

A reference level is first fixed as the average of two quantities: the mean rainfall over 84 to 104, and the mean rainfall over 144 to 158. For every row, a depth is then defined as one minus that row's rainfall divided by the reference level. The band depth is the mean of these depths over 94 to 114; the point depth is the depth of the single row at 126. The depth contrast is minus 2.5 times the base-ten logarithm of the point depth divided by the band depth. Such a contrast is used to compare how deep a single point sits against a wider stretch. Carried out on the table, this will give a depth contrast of 1.6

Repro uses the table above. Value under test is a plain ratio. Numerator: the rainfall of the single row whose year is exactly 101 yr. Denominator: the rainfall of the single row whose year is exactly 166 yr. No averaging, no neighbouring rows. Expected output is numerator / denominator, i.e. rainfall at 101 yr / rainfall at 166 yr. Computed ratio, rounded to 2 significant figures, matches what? 0.91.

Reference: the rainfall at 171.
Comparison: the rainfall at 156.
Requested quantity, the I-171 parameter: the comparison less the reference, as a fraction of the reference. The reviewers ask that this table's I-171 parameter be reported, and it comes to 0.20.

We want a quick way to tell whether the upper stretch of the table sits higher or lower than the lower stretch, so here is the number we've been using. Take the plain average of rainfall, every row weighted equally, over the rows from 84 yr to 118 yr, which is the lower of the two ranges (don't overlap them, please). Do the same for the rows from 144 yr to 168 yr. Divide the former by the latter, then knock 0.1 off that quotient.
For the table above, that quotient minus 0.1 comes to 0.74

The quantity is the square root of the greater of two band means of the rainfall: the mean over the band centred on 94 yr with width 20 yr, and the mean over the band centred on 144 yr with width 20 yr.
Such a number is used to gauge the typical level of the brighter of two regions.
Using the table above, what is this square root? 4.20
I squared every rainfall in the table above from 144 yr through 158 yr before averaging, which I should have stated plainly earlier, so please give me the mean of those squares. 305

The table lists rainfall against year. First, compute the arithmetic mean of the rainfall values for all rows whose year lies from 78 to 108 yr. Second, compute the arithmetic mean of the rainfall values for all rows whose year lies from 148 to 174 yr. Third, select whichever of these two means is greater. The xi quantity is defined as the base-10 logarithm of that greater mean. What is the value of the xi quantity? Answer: 1.22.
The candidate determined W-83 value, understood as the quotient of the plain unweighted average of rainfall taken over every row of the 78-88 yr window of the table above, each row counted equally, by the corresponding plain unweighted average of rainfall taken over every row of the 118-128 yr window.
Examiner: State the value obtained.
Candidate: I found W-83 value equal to 0.91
